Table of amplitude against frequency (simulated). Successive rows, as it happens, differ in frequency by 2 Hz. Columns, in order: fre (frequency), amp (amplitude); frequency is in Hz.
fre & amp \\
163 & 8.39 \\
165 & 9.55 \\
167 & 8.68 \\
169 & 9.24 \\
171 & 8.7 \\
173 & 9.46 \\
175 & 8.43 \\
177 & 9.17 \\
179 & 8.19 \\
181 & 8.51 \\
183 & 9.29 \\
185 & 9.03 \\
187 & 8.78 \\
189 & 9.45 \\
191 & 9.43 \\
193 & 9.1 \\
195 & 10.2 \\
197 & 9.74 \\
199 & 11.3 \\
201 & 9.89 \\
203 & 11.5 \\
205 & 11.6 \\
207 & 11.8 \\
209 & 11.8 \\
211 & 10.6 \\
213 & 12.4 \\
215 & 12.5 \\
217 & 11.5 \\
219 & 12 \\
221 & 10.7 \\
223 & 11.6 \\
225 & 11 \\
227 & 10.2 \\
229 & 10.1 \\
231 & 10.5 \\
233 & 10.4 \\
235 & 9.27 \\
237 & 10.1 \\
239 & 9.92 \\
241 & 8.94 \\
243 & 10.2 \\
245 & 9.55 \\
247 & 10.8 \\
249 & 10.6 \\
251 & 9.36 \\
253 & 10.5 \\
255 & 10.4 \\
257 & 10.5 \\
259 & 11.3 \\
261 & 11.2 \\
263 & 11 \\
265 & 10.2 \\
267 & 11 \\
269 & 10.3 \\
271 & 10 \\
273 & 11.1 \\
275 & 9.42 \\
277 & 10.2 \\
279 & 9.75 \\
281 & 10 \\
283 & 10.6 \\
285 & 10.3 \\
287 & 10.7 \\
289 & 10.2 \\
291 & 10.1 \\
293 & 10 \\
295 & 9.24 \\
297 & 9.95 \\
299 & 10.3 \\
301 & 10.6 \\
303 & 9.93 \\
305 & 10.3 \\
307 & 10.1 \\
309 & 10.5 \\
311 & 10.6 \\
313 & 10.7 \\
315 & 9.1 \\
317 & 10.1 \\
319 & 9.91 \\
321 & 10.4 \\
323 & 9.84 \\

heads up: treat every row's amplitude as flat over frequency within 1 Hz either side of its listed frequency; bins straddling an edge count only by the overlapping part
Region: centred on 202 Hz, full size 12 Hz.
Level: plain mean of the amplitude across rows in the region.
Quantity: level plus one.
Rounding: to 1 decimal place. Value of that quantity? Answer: 12.0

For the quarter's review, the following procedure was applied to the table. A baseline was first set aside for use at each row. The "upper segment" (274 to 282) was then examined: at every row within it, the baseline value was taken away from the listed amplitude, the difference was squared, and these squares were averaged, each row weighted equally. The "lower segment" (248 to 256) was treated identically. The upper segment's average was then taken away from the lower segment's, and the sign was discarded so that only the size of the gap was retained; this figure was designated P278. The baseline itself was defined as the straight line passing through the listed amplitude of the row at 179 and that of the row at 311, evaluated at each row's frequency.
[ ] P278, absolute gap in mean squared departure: 0.6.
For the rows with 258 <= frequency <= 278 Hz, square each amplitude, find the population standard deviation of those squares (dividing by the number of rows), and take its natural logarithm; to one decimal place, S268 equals 2.5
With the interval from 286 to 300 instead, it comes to 2.1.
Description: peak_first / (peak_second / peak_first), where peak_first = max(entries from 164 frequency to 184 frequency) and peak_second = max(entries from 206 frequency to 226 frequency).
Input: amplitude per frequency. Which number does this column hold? 7.3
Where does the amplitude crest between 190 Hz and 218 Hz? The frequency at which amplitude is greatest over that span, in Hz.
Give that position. 215 Hz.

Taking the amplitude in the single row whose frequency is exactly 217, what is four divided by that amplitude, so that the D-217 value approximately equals 0.348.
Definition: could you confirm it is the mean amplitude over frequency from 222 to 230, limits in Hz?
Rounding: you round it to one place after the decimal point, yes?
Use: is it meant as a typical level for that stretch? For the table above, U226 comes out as 10.7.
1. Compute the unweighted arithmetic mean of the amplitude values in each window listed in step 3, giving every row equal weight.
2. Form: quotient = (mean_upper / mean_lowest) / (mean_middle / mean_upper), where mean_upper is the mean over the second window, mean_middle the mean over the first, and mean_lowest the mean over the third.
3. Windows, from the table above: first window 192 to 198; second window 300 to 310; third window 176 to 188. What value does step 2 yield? 1.24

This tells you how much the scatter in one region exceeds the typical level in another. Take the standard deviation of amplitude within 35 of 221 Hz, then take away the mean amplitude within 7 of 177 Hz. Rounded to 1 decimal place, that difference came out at -7.8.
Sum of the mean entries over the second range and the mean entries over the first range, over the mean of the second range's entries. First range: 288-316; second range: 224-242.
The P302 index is 2.01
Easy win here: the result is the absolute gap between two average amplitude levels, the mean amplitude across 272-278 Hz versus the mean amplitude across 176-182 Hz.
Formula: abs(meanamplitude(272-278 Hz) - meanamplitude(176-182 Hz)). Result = 1.6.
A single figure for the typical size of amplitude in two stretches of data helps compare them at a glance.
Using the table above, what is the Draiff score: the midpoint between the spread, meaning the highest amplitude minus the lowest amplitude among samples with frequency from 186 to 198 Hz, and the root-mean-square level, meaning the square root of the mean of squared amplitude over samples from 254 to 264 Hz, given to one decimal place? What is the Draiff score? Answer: 6.2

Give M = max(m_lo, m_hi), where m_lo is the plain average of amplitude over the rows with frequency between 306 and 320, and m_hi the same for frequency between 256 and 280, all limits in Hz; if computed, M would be 10.50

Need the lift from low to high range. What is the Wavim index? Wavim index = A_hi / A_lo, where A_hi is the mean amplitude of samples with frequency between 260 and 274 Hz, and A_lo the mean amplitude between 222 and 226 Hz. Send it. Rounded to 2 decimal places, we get 0.95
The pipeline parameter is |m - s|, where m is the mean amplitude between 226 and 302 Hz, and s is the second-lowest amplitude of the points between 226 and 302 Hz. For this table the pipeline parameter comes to 1.0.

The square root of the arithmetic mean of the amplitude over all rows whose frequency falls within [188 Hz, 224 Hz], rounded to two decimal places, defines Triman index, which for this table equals 3.31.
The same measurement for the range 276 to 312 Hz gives 3.19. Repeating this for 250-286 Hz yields 3.22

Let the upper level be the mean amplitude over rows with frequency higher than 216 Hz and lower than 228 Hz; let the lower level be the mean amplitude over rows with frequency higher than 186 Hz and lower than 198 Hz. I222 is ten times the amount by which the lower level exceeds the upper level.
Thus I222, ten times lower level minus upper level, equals -17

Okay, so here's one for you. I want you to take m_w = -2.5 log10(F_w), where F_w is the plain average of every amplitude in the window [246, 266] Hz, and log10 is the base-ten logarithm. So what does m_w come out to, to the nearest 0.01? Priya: -2.56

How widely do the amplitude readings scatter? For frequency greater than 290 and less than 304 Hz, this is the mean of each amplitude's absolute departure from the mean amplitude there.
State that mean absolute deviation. 0.27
